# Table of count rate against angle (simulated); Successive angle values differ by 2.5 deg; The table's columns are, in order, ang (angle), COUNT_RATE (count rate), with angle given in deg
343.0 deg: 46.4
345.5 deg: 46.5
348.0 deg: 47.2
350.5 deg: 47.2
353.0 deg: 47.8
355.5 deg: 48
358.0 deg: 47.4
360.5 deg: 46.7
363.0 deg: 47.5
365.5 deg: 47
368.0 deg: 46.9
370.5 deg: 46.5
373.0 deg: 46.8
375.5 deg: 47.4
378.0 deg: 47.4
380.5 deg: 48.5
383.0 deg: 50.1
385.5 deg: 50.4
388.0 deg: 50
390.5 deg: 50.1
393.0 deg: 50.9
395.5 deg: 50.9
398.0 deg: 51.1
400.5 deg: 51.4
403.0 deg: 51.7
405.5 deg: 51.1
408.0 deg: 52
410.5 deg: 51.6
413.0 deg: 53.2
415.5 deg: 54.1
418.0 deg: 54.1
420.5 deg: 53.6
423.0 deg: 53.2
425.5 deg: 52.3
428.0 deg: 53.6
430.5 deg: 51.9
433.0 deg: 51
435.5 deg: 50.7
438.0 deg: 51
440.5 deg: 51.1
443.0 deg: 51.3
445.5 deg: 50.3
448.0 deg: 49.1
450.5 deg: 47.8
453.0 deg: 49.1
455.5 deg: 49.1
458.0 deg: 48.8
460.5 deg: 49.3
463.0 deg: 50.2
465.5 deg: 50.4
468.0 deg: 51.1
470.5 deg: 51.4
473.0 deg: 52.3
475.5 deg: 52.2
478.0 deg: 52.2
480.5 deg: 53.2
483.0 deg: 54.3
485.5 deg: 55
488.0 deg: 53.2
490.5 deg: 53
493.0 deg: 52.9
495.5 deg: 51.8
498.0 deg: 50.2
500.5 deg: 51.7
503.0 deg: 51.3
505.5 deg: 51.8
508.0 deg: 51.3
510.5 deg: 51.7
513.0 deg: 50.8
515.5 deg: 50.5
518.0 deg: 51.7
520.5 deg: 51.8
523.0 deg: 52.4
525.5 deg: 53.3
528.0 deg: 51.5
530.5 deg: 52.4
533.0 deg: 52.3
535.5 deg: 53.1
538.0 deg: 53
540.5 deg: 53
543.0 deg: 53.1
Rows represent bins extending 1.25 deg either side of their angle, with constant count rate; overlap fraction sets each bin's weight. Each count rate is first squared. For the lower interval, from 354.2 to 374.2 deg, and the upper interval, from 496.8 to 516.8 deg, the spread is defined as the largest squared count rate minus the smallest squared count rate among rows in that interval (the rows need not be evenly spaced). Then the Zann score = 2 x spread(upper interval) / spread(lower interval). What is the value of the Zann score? 2.3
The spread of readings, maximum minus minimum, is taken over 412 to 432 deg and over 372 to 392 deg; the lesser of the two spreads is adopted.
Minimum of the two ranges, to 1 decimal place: 2.2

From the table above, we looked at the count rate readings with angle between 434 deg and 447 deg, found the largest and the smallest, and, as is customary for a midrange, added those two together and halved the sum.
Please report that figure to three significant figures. 50.8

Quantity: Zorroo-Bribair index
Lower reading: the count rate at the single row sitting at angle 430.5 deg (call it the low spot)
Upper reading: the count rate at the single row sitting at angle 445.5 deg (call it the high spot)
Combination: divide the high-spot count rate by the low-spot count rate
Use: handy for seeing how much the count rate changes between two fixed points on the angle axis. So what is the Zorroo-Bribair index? 0.97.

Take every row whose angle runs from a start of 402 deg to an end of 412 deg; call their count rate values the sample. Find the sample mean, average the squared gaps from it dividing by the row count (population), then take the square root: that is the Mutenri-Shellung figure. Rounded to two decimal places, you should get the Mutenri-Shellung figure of 0.32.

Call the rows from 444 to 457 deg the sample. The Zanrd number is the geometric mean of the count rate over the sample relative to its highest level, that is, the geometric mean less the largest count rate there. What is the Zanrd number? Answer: -1.2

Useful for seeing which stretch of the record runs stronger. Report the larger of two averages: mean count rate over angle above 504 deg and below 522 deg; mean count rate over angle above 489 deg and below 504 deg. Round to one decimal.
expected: 51.8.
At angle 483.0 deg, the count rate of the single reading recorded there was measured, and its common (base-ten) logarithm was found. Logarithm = 1.73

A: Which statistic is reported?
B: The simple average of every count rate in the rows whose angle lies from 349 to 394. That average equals 48.1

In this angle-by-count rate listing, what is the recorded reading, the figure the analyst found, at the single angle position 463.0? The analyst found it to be 50.2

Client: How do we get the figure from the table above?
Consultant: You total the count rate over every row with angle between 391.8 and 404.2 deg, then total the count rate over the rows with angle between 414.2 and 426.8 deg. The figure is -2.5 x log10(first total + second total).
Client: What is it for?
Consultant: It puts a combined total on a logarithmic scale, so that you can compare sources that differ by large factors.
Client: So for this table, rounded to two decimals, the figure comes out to -6.80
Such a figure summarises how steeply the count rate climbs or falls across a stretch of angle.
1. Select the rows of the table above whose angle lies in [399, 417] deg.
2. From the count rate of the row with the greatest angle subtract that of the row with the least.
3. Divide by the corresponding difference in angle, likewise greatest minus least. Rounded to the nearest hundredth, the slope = 0.18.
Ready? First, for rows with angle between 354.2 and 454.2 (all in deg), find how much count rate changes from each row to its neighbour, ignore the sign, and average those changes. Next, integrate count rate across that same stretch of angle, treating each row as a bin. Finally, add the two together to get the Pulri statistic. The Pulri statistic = 5023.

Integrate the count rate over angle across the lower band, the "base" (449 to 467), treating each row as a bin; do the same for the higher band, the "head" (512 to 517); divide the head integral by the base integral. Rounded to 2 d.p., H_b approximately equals 0.29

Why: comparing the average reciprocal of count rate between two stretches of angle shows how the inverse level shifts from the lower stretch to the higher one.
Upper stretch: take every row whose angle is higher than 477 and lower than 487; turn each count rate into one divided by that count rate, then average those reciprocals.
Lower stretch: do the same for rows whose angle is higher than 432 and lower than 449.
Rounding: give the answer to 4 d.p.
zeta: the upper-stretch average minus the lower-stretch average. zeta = -0.0011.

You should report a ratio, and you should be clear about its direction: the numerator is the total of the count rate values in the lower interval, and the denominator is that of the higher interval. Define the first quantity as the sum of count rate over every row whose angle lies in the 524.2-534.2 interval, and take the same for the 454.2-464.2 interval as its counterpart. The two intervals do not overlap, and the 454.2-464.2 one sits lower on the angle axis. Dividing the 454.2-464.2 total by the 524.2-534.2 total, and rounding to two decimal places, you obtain 0.94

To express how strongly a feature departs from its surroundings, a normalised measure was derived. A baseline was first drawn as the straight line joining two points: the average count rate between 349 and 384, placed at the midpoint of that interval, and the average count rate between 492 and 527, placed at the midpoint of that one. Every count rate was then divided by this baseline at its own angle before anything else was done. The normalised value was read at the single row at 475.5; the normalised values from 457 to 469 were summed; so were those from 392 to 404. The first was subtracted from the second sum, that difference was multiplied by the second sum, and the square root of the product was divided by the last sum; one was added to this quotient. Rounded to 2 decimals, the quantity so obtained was 1.84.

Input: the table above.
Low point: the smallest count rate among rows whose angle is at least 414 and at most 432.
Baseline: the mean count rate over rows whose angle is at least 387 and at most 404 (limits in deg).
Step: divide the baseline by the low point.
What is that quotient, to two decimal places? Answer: 0.98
